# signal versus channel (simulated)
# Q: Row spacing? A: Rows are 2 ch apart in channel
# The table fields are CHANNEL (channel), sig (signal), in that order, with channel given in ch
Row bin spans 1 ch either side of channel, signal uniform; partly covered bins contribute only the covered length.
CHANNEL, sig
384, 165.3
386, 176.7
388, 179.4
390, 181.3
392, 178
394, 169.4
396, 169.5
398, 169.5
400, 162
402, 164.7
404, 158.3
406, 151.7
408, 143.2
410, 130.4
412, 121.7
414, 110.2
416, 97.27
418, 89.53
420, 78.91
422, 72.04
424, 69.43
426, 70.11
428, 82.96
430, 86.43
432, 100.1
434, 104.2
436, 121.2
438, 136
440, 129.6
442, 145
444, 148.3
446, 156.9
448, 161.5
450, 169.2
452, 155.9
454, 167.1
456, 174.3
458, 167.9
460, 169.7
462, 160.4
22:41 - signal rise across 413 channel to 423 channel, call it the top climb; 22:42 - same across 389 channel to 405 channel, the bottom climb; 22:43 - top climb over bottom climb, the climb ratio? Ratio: 2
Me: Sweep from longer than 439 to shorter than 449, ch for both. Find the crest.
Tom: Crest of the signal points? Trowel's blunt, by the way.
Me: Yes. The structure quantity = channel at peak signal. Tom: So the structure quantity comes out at 448 ch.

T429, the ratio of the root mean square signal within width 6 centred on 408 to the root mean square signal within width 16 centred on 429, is 1.6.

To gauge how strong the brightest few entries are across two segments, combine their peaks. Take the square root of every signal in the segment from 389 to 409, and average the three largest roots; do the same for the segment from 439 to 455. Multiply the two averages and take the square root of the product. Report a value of 13.1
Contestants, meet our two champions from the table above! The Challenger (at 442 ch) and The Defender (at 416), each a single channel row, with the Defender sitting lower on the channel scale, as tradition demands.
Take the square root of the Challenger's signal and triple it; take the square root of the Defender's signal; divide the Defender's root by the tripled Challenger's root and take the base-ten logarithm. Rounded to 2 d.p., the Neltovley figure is -0.56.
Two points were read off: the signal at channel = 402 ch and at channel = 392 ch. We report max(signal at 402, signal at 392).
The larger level 178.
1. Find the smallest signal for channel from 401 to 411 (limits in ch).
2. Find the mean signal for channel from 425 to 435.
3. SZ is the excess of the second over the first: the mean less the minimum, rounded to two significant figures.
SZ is -42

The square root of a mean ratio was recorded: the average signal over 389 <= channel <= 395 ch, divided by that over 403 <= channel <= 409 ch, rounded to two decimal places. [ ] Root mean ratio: 1.08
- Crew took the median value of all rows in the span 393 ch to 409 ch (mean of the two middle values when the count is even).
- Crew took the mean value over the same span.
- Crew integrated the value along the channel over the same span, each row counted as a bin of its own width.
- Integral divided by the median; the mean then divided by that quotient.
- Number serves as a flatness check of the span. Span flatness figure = 10.2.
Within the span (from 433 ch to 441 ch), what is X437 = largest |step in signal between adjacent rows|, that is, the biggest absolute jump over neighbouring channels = 17.0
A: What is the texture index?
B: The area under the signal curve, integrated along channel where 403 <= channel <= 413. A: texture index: 1411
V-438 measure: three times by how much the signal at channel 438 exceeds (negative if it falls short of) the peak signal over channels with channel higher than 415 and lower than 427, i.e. 116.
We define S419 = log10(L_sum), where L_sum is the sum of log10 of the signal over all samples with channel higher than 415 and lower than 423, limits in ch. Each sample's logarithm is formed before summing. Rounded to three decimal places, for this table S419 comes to 0.886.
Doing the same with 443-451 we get 0.945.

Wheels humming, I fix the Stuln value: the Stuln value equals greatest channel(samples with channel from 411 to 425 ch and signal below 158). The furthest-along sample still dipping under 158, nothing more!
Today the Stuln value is 424 ch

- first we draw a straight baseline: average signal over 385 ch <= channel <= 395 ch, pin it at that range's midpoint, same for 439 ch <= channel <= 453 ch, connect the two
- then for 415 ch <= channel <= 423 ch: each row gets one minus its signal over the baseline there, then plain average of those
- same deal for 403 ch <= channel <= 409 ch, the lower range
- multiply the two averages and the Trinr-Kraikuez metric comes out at 0.054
